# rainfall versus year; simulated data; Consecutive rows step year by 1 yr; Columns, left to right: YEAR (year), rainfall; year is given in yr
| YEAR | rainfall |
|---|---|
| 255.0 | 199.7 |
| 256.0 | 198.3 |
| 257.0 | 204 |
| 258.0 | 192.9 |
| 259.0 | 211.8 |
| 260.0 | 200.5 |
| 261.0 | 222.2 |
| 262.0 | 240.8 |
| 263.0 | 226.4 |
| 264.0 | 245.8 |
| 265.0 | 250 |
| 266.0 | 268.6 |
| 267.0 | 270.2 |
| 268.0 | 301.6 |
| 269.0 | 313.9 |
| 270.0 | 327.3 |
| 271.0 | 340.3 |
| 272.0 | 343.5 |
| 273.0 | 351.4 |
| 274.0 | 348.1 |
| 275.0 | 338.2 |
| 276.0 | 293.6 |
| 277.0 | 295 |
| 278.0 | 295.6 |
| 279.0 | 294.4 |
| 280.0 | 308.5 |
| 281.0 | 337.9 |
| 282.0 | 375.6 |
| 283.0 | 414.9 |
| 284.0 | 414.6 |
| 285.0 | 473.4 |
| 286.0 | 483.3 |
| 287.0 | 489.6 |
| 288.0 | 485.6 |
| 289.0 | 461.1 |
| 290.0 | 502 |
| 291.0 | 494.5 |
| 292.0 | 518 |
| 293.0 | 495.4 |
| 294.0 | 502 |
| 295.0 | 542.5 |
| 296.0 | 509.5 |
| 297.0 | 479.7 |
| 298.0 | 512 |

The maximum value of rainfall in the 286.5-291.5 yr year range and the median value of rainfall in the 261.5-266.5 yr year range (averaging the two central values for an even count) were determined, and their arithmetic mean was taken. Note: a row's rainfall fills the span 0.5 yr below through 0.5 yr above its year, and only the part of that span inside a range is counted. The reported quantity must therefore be 374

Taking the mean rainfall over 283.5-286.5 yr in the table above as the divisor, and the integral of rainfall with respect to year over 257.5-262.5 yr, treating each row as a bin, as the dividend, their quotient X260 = 2.3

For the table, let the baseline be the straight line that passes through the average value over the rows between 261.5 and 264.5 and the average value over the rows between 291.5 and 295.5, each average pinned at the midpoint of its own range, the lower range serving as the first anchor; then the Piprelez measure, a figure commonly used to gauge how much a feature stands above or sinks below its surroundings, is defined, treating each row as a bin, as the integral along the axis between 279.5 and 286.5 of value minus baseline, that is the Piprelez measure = -126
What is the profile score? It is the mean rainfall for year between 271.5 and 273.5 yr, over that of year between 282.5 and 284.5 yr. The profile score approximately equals 0.838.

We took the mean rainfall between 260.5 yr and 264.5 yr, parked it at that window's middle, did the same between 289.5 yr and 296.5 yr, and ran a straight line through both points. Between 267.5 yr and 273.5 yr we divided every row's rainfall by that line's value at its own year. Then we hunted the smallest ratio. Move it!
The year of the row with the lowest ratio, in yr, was 268.0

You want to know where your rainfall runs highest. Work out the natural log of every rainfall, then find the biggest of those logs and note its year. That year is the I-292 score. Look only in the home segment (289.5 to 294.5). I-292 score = 292.0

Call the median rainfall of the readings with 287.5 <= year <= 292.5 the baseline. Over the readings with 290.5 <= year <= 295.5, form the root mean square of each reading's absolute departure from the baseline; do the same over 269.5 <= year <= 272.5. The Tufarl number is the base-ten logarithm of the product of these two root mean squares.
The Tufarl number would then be 3.6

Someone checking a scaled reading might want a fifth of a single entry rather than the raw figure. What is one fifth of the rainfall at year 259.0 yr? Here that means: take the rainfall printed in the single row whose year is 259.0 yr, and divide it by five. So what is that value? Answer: 42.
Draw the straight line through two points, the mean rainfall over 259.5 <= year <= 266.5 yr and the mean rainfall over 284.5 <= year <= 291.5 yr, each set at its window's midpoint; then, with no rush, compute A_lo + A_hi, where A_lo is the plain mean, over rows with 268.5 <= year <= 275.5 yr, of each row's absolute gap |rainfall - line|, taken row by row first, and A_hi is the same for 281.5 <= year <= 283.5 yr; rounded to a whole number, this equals 51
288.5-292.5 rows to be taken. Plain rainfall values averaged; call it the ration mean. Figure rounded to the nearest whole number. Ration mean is 494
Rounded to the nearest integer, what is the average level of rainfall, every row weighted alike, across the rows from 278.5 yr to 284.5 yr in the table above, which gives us 358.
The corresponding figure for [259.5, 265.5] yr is 231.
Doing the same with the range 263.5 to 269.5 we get 275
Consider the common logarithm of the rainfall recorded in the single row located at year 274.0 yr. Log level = 2.54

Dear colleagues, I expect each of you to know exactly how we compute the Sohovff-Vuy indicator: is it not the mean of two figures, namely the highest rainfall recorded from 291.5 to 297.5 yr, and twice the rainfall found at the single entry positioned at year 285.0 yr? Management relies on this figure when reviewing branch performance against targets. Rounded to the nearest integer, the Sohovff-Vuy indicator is 745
